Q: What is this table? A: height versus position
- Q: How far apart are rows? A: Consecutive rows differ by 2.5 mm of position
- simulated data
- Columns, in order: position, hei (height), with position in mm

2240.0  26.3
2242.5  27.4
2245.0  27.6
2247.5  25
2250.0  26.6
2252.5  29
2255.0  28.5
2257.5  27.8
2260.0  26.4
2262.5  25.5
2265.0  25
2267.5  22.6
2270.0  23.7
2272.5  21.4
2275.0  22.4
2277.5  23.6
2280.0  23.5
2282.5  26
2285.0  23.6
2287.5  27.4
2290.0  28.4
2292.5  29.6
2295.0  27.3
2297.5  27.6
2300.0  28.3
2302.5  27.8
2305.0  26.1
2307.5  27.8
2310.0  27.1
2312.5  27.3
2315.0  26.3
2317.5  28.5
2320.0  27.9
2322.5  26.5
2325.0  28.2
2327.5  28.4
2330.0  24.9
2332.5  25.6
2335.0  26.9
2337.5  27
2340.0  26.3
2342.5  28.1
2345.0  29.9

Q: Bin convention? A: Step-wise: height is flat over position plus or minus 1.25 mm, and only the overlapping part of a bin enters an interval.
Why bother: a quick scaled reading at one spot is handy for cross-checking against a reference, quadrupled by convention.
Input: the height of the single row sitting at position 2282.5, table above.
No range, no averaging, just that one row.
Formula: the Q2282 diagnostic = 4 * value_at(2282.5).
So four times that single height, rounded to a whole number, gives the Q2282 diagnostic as 104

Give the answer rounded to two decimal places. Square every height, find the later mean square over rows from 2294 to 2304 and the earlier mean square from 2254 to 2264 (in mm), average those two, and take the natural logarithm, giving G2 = 6.62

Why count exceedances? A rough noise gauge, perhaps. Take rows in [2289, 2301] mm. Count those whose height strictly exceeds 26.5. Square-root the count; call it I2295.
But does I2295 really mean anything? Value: 2.24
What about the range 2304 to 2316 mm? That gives 1.73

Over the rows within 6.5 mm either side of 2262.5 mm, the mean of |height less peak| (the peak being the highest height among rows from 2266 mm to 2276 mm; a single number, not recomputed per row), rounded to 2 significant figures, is 2.2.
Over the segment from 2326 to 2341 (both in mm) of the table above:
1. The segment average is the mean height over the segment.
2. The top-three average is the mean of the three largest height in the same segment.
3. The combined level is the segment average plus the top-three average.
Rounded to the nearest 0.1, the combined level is 54.0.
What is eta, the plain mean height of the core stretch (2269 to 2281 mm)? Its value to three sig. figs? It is 22.9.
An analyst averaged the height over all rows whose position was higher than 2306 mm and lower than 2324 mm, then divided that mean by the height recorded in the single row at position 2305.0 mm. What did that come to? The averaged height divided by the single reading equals 1.05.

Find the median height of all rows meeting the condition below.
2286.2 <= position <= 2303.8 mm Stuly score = 27.80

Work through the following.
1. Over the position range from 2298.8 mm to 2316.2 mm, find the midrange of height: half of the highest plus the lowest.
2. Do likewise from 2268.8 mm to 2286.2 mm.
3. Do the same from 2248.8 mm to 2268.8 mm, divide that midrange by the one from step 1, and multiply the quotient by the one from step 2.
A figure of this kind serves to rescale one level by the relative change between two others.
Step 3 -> 22.5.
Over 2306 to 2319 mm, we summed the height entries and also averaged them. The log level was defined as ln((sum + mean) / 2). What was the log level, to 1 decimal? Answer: 4.4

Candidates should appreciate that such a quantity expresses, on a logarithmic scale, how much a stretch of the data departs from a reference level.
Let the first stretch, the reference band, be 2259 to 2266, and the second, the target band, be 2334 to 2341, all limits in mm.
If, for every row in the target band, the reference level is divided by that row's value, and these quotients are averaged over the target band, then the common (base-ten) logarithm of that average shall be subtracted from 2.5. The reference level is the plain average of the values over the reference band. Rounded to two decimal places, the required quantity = 2.52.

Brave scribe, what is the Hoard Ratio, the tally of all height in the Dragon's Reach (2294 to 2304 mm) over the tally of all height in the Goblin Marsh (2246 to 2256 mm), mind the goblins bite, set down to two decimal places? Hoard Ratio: 1.02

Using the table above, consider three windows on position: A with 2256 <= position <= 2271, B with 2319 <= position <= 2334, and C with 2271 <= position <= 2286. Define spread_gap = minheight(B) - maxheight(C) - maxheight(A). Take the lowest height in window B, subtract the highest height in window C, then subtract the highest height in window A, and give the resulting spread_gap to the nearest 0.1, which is -28.9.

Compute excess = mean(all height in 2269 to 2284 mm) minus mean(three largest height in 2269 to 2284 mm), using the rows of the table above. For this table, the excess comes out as -1.00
